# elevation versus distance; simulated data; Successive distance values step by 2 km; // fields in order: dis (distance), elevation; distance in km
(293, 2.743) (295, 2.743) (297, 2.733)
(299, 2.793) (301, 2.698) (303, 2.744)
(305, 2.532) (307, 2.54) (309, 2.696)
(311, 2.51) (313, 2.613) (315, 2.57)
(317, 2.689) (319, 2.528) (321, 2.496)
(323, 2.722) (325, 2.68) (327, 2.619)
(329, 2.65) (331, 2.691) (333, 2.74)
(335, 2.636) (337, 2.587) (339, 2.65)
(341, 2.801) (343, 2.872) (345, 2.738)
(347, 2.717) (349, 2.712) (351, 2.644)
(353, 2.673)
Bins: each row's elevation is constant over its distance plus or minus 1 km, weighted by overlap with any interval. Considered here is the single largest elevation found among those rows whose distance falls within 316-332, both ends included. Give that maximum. 2.722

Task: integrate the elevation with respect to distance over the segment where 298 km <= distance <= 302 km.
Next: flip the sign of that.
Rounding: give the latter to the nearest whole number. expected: -11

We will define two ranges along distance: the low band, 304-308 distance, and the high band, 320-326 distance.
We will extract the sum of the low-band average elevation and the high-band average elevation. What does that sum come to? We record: 5.17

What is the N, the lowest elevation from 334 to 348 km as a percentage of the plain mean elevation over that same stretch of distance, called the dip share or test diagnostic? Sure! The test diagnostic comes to 95.3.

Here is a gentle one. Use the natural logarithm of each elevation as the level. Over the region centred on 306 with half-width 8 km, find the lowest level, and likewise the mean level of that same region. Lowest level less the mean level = -0.0501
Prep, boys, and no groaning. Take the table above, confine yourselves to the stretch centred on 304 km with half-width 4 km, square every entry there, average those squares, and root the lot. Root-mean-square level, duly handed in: 2.63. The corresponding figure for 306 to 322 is 2.58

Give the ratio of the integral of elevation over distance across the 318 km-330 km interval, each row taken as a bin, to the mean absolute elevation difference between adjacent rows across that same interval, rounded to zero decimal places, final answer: 400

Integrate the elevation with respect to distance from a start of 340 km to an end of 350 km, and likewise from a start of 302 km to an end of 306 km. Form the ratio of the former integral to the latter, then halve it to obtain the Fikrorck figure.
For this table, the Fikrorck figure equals 1.31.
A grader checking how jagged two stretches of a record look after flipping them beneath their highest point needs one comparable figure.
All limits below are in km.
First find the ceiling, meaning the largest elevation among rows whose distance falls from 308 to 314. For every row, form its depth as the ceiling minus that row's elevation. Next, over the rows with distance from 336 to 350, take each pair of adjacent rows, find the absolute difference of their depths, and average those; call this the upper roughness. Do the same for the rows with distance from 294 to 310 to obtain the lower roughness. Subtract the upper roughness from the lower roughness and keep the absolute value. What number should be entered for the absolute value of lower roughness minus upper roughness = 0.01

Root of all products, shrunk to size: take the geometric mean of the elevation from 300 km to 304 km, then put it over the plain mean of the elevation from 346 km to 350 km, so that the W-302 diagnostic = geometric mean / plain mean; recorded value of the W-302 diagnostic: 1.00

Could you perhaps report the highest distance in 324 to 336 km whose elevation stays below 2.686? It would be 335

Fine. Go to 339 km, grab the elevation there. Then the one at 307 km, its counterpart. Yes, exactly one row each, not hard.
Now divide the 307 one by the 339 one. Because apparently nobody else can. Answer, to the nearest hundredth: 0.96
